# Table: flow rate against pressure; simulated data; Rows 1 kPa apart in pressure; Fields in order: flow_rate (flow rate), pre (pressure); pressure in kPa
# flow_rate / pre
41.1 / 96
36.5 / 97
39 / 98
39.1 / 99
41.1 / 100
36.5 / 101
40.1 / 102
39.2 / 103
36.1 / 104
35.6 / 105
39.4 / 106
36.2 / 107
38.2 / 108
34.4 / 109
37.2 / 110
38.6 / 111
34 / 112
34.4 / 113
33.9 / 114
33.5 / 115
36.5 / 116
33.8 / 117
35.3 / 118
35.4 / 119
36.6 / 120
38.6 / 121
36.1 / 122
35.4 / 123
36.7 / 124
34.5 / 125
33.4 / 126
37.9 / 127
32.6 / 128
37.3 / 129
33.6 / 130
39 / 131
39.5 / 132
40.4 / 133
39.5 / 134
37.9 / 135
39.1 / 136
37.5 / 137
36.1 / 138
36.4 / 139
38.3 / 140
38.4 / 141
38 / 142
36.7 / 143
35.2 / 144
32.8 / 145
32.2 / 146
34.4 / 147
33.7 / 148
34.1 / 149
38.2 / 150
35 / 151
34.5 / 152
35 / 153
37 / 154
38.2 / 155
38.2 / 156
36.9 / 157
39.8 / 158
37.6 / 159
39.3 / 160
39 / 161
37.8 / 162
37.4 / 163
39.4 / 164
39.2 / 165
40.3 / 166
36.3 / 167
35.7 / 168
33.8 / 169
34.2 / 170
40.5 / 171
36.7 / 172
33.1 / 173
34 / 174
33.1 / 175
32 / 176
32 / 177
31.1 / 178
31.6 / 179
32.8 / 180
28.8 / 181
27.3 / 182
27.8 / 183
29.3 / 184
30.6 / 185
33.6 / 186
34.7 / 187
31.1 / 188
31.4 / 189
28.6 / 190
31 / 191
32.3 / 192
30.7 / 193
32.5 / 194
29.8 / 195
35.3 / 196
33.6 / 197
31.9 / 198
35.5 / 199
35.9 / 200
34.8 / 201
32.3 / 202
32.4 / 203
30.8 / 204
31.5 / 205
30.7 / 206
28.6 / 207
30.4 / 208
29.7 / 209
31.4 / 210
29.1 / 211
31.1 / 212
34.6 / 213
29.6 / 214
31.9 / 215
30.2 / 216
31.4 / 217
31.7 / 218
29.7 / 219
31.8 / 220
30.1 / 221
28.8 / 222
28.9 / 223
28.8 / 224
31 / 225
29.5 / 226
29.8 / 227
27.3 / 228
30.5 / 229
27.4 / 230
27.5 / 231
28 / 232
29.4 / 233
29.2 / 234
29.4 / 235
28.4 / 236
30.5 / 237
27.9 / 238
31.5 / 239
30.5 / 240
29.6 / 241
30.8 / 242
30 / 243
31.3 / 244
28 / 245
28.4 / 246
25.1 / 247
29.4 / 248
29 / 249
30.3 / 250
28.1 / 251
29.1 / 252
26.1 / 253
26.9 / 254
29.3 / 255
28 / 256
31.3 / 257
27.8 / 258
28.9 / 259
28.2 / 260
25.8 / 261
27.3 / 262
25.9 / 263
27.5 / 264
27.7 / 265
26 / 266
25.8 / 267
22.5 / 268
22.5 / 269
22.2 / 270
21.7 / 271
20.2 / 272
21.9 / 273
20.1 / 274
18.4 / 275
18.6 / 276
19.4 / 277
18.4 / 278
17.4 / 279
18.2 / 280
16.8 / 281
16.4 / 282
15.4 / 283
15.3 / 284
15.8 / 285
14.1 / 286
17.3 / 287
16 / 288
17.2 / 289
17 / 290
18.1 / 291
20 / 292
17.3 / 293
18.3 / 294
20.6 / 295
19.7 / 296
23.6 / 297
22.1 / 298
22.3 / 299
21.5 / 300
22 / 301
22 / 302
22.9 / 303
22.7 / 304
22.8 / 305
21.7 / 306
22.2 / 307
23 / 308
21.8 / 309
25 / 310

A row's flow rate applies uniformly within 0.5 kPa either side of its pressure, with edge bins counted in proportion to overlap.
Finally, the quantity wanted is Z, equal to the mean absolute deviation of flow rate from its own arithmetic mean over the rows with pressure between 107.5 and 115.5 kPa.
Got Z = 1.9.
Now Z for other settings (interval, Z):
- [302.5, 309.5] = 0.5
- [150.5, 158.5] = 1.5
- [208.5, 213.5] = 1.5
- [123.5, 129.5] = 1.9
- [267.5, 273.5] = 0.6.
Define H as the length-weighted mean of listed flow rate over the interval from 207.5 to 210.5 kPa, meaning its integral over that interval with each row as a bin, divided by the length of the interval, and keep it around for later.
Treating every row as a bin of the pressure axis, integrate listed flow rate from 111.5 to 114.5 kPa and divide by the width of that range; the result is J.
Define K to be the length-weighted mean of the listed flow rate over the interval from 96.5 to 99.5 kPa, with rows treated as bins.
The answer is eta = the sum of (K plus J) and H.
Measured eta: 103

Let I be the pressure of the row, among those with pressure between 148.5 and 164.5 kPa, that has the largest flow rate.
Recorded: 158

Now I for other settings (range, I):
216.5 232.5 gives 220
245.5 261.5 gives 257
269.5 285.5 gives 270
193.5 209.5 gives 200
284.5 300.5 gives 297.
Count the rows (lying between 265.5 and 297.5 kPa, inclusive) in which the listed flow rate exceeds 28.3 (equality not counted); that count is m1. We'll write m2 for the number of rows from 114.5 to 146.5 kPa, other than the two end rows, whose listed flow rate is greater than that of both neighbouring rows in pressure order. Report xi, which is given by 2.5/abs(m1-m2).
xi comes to 0.31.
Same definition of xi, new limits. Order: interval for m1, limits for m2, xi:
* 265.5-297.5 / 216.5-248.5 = 0.19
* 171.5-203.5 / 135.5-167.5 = 0.11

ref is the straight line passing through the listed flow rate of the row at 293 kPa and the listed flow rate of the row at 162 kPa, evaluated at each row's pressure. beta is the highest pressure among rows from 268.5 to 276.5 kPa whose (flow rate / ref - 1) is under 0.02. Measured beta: 276 kPa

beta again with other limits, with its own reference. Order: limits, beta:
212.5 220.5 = 214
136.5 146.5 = 146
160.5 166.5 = 163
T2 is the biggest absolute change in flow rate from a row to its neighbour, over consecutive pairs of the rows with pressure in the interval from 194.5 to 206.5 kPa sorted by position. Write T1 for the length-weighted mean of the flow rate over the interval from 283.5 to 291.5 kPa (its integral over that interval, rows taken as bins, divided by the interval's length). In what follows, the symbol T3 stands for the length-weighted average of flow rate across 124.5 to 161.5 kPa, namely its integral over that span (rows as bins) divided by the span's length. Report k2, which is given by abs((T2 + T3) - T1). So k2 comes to 26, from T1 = 16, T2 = 5.5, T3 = 37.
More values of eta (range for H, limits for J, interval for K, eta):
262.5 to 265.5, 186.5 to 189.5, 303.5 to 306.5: 82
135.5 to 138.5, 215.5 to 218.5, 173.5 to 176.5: 102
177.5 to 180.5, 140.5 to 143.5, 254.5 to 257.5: 99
